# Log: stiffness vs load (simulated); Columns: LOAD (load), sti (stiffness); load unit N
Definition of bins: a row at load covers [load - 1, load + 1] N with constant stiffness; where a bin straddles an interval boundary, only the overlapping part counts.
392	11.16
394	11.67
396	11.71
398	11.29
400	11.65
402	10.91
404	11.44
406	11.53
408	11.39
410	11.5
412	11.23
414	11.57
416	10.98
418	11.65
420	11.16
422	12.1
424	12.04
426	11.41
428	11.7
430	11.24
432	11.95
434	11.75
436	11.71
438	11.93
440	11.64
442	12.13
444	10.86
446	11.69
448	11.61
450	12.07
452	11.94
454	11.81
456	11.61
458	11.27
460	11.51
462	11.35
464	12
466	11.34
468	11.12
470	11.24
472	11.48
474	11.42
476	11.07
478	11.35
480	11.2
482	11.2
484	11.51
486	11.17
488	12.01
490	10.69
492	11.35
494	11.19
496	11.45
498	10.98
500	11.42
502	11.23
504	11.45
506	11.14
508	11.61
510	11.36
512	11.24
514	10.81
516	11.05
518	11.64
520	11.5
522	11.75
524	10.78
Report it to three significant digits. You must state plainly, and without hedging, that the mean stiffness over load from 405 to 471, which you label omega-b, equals 11.6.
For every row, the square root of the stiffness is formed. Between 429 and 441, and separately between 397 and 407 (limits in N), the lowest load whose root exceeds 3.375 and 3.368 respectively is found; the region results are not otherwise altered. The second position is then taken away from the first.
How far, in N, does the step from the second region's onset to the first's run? 32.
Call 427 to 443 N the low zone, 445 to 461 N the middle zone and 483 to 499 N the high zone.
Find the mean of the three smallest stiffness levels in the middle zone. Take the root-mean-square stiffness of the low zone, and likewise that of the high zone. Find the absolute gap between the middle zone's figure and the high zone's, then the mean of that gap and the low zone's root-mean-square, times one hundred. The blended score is 596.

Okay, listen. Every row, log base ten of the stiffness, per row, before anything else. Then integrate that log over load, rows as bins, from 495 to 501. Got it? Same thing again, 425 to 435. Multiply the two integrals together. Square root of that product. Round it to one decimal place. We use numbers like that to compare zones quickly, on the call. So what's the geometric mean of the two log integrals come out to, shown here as 8.2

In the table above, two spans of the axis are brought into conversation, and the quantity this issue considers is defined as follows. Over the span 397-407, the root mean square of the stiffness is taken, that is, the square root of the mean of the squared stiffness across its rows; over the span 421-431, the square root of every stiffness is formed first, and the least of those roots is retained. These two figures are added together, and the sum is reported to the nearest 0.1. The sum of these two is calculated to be 14.7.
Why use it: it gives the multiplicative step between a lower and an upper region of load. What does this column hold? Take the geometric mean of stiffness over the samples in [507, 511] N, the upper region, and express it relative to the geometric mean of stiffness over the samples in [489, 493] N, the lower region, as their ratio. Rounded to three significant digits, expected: 1.04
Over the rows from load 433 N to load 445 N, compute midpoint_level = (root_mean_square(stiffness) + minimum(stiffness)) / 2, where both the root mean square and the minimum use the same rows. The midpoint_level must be 11.3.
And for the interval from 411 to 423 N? 11.2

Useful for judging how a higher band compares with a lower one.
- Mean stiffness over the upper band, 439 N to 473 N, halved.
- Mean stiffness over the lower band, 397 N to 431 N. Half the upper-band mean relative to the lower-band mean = 0.505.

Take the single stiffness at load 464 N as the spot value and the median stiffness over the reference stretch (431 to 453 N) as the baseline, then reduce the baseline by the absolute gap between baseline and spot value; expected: 11.5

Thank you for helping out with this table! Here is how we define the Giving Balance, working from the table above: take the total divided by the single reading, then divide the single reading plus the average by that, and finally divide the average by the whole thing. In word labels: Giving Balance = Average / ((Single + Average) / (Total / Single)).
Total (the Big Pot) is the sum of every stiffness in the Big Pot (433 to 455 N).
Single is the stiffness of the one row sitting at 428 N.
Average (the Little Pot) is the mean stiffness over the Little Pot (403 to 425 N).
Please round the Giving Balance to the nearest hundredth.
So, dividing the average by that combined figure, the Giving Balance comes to 5.47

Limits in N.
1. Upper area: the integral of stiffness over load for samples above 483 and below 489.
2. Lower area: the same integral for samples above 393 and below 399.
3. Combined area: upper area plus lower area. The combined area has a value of 139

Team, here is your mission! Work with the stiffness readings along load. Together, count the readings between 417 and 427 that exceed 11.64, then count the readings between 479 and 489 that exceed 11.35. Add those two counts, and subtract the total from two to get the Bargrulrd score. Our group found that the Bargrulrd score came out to -3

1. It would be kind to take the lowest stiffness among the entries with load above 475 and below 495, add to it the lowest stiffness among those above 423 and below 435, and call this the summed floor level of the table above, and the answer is 21.9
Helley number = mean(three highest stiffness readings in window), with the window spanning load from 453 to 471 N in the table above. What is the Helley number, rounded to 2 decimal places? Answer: 11.81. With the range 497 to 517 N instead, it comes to 11.49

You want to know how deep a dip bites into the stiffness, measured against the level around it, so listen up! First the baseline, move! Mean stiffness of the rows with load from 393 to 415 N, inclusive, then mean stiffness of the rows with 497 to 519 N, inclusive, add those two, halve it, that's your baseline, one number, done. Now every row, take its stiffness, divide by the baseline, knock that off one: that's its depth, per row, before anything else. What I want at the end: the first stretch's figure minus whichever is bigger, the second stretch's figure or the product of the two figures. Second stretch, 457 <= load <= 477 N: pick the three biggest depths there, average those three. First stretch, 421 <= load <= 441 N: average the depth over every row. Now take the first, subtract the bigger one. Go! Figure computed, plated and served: -0.05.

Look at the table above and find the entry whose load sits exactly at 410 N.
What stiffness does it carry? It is 11.5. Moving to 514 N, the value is 10.81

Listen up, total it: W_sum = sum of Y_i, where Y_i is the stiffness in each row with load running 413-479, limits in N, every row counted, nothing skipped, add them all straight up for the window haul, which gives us 382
